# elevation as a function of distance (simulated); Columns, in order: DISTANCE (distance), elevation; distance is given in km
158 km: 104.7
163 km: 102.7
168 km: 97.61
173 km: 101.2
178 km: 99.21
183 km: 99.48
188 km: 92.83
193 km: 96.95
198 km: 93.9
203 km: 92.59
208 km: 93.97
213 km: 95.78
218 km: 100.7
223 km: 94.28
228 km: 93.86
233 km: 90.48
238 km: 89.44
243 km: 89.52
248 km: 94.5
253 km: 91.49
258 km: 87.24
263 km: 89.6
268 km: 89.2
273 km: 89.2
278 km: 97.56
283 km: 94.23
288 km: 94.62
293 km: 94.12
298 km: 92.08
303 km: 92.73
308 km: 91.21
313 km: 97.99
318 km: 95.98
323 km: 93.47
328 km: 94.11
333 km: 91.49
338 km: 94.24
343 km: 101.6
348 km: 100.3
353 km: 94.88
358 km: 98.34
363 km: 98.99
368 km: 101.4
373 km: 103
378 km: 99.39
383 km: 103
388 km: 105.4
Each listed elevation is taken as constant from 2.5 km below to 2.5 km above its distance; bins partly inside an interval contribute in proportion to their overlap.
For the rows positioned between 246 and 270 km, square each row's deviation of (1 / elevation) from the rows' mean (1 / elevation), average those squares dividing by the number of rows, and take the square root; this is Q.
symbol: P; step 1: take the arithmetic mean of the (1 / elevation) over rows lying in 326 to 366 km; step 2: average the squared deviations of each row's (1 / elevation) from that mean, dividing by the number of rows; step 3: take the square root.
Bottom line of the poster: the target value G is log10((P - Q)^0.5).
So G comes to -2.11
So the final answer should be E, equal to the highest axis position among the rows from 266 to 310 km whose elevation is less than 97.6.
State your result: 308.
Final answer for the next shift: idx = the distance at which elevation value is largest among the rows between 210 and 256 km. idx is 218 km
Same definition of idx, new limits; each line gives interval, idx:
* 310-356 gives 343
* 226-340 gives 313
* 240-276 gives 248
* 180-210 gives 183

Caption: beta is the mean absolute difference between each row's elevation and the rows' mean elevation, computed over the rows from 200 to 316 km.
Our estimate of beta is 2.60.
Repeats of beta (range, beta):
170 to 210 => 2.94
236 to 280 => 2.44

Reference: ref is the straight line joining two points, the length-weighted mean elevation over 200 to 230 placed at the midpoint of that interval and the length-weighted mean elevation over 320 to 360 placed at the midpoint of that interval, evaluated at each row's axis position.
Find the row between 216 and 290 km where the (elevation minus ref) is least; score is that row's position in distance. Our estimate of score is 258 km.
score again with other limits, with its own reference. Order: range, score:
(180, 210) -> 203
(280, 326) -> 308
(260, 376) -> 273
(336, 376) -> 338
